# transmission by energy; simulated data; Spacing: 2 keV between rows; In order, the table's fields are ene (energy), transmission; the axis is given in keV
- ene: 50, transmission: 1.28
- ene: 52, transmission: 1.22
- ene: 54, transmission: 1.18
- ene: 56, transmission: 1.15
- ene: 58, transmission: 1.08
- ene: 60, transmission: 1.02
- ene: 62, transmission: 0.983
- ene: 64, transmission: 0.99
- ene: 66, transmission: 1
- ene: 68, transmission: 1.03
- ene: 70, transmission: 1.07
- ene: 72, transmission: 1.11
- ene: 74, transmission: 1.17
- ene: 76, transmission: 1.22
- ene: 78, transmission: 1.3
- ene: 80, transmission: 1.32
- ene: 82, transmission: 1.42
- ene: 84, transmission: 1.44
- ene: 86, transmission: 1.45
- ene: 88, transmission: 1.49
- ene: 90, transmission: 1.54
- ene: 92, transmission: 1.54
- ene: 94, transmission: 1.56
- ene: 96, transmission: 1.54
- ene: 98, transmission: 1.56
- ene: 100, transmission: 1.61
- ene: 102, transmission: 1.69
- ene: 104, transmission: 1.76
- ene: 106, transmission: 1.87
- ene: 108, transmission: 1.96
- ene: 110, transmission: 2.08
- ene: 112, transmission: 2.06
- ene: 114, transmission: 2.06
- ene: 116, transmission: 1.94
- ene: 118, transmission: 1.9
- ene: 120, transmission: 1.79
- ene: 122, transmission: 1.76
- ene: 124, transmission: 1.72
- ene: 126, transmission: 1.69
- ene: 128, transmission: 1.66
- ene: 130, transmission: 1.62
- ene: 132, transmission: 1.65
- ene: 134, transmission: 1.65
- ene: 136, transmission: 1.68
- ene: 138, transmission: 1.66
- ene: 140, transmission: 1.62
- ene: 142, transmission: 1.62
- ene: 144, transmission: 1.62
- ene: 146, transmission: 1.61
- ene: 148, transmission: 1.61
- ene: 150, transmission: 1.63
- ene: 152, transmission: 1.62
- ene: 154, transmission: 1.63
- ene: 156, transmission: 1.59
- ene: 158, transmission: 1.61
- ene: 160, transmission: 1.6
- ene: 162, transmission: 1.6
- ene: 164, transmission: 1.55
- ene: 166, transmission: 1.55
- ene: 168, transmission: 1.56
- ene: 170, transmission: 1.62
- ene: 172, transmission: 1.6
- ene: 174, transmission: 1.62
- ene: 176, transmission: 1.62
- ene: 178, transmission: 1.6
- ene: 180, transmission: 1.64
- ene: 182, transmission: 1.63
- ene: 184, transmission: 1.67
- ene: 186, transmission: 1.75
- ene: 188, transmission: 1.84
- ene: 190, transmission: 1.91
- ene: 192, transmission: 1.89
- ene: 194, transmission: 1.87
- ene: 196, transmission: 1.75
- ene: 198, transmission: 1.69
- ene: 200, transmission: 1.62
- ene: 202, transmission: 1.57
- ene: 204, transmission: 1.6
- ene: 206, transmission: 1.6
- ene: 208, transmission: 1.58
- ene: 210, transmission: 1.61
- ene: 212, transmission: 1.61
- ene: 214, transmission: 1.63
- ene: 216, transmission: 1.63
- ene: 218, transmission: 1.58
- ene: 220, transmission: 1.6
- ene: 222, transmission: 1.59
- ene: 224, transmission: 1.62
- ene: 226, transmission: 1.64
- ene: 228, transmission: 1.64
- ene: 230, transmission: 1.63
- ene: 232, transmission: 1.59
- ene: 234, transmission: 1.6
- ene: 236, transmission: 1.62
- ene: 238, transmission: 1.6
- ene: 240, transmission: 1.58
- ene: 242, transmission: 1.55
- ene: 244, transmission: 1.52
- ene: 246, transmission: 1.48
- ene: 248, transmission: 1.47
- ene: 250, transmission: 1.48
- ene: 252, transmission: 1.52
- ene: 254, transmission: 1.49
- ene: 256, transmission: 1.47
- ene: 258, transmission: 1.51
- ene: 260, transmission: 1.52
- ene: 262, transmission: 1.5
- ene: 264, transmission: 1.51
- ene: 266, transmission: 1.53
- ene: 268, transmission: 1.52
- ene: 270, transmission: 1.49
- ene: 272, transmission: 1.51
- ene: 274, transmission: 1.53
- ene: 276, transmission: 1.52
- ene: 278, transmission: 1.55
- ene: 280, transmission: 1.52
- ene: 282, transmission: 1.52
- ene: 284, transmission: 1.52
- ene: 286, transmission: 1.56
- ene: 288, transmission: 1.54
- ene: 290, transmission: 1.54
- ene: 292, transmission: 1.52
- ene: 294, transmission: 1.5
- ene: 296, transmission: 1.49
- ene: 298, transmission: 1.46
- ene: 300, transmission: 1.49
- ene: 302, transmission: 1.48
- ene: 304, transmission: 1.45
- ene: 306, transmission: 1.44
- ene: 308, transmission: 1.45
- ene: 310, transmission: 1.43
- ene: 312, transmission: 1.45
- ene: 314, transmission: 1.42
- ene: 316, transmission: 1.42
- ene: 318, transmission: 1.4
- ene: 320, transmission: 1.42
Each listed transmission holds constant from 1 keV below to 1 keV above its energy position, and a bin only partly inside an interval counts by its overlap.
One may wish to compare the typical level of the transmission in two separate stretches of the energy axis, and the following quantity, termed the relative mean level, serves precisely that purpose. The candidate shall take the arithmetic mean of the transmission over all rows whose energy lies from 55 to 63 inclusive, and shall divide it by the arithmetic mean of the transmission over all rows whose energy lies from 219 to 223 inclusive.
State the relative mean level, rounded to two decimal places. 0.66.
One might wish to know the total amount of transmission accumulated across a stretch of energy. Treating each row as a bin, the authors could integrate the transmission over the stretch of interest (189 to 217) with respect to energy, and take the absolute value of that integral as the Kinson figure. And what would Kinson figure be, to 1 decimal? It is 47.1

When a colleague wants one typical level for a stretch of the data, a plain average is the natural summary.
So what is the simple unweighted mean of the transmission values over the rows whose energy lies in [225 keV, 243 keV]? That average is 1.61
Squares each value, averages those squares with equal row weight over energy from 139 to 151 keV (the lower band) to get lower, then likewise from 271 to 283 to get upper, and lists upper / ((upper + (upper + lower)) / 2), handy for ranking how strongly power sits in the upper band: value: 0.640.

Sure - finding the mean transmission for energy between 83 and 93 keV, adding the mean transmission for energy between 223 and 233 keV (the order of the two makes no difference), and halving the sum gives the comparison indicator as 1.6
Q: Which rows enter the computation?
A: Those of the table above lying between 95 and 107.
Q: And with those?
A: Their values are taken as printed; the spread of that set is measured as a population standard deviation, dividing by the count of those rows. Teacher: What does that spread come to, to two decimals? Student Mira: 0.12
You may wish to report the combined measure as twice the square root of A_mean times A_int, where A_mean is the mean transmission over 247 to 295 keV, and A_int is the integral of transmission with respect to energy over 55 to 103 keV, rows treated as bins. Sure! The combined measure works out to 19.5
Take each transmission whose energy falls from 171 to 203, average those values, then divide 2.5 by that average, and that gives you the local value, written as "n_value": 1.47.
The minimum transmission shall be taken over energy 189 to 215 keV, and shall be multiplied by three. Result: 4.7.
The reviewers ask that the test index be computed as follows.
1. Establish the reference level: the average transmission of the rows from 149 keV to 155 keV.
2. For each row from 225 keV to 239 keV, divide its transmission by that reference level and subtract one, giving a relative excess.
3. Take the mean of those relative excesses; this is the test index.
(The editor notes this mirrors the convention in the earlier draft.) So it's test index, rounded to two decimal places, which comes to -0.01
